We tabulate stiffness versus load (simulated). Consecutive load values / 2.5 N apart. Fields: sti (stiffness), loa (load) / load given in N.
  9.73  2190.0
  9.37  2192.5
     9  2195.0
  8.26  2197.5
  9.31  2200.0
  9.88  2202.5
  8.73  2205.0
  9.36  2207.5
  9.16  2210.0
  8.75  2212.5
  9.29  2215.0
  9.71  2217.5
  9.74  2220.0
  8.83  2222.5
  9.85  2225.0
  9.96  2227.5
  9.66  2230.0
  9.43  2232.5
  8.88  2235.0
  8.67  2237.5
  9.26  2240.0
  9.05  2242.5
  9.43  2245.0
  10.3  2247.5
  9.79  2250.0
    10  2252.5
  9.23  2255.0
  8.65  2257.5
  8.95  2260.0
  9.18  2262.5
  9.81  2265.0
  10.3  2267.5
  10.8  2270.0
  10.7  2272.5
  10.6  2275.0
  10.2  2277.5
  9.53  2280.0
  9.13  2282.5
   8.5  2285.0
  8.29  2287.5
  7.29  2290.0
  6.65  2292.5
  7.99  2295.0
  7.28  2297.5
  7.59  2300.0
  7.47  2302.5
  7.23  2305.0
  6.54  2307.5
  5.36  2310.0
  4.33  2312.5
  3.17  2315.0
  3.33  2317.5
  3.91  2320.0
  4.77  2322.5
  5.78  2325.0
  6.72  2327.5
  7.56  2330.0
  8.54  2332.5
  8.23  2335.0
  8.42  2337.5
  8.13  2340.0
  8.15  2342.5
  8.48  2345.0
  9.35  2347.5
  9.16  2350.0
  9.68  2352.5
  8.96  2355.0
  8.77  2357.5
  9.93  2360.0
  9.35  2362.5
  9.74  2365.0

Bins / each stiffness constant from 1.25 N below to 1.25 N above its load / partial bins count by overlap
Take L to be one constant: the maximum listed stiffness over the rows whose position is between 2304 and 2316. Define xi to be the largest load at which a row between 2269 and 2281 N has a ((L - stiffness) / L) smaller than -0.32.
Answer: 2277.5 N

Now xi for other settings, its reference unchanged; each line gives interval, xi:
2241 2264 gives 2252.5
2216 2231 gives 2230.0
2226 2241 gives 2230.0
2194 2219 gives 2217.5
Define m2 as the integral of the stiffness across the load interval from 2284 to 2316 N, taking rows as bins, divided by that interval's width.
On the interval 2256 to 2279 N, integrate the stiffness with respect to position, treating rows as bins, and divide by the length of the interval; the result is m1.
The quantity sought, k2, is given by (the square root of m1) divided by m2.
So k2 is 0.47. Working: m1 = 9.9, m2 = 6.8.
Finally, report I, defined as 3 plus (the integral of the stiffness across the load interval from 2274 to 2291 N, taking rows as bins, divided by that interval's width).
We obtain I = 12.1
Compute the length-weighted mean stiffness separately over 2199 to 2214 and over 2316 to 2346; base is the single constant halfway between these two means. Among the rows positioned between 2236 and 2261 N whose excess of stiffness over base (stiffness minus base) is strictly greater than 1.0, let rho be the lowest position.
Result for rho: 2240.0 N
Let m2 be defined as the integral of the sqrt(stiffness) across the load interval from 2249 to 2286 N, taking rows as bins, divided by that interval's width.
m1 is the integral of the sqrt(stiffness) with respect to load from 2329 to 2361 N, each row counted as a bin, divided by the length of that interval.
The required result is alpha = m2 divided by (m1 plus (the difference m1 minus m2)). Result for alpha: 1.1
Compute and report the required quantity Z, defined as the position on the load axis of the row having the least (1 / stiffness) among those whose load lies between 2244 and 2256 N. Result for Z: 2247.5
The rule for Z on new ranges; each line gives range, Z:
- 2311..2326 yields 2325.0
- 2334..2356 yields 2352.5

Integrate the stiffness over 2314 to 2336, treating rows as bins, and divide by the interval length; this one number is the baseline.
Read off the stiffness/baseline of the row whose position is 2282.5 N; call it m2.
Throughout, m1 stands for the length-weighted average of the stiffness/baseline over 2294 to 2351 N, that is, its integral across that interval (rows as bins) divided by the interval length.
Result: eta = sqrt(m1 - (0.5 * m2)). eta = 0.63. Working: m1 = 1.18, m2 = 1.58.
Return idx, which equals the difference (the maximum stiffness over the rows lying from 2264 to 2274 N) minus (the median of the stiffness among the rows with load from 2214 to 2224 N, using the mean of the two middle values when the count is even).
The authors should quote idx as 1.3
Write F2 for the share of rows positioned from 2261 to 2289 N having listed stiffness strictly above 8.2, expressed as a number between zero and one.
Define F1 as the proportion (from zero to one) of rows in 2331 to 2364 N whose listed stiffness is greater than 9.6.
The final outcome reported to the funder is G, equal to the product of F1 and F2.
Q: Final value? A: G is 0.154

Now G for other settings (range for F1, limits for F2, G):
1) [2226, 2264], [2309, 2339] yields 0.083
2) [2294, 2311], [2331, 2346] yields 0.000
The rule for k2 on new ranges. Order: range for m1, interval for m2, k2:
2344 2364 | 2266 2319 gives 0.39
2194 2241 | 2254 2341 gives 0.39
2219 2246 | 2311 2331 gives 0.62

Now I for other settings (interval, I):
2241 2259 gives 12.5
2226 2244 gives 12.3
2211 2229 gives 12.4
